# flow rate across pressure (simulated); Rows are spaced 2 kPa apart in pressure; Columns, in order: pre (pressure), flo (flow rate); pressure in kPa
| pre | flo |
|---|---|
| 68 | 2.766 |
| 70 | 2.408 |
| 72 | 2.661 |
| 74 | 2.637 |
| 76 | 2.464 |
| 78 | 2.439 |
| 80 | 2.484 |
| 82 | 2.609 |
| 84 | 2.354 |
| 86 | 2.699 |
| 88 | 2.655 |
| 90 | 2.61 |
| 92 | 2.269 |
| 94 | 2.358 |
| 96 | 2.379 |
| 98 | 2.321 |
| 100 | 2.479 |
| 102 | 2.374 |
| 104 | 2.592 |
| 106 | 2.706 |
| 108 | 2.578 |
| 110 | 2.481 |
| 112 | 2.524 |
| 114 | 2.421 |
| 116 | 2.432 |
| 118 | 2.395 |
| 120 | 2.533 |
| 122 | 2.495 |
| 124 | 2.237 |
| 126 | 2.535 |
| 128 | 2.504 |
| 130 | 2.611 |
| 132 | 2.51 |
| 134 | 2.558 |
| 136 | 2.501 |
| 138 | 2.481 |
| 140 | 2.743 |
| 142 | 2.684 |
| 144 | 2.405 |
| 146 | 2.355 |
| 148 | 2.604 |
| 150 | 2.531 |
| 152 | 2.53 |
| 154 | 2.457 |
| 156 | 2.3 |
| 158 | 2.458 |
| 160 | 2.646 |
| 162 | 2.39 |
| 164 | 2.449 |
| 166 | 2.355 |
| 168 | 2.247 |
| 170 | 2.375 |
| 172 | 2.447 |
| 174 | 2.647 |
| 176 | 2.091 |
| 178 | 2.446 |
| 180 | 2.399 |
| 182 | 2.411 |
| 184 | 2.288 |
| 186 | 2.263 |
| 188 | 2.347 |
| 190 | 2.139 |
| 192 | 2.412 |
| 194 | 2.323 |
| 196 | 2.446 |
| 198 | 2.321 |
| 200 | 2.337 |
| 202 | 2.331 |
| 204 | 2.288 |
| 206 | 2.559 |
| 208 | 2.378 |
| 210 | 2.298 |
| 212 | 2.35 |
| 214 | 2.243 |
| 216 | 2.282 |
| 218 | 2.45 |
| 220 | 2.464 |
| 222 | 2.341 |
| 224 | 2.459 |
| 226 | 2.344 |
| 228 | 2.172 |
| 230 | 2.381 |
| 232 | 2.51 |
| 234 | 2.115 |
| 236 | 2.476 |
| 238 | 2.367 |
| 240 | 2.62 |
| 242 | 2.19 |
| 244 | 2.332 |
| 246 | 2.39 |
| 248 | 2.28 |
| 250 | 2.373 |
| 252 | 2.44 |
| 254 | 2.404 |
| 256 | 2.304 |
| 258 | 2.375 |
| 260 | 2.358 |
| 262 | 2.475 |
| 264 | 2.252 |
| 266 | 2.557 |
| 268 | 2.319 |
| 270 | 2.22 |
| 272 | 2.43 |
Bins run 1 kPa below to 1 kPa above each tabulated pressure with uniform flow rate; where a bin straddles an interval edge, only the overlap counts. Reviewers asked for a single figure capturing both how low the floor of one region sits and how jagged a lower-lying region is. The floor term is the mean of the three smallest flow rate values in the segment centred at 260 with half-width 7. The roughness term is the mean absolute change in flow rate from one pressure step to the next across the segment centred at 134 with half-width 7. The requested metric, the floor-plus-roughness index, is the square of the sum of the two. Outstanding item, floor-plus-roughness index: 5.78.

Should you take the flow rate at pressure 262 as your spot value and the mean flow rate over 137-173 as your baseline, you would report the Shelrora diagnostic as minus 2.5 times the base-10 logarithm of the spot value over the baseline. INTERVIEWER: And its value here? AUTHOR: -0.002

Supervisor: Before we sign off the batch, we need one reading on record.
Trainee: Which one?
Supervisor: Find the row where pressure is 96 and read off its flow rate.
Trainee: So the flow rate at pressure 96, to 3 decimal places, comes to 2.379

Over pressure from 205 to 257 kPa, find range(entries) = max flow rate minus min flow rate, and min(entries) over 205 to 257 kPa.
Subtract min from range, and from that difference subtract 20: -21.6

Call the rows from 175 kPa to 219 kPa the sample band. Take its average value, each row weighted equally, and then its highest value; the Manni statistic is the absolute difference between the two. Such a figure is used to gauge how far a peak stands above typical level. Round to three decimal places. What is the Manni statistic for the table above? 0.223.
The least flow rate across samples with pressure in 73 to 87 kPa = 2.354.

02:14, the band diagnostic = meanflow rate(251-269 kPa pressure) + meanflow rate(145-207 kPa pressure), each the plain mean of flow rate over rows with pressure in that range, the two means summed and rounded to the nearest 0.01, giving 4.78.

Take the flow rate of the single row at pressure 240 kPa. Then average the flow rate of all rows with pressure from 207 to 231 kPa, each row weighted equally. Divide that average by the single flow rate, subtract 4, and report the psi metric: -3.10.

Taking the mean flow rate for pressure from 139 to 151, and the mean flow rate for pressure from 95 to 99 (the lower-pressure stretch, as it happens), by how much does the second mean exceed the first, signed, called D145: -0.20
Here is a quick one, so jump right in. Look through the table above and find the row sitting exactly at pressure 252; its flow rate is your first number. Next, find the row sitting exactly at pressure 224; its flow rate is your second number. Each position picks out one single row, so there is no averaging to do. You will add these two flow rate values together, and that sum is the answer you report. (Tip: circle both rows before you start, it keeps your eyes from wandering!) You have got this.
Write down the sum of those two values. 4.90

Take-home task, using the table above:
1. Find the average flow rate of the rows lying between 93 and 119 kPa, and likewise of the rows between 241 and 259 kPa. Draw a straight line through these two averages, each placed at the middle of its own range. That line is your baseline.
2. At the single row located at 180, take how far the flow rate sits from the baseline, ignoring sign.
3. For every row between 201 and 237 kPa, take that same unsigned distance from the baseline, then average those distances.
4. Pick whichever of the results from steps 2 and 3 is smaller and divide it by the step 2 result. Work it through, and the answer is 1.00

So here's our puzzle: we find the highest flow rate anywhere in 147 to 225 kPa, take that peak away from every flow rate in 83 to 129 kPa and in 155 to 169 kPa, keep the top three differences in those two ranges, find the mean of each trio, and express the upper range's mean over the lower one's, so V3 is -3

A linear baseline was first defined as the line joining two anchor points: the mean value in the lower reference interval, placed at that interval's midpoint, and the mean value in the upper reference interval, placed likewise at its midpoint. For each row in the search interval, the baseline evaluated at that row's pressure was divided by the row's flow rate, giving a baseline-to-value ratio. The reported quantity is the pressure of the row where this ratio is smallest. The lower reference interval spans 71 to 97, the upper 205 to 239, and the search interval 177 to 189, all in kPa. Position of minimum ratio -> 178 kPa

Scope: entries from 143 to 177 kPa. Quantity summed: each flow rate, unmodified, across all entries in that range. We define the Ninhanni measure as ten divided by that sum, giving 0.242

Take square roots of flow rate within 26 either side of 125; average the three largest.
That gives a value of 1.65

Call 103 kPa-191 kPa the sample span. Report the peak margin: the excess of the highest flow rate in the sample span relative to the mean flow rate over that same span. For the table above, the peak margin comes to 0.286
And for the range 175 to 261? 0.269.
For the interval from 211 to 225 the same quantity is 0.094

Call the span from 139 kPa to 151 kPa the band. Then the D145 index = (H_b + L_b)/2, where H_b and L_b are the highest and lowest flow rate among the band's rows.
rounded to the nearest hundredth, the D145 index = 2.55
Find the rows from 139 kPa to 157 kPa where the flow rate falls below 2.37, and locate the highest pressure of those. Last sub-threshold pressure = 156 kPa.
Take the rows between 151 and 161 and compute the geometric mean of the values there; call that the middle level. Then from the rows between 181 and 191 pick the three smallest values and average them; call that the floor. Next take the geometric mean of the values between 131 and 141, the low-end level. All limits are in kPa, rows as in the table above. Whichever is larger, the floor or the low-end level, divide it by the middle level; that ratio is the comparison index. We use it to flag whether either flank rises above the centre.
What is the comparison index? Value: 1.03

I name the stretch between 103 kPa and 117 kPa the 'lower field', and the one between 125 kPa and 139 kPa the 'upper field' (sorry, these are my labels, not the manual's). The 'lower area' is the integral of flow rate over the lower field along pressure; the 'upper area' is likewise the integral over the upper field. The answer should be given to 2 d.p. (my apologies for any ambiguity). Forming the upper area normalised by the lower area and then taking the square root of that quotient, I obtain 1.00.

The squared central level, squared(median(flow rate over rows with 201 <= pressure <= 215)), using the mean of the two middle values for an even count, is 5.43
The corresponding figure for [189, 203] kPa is 5.43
